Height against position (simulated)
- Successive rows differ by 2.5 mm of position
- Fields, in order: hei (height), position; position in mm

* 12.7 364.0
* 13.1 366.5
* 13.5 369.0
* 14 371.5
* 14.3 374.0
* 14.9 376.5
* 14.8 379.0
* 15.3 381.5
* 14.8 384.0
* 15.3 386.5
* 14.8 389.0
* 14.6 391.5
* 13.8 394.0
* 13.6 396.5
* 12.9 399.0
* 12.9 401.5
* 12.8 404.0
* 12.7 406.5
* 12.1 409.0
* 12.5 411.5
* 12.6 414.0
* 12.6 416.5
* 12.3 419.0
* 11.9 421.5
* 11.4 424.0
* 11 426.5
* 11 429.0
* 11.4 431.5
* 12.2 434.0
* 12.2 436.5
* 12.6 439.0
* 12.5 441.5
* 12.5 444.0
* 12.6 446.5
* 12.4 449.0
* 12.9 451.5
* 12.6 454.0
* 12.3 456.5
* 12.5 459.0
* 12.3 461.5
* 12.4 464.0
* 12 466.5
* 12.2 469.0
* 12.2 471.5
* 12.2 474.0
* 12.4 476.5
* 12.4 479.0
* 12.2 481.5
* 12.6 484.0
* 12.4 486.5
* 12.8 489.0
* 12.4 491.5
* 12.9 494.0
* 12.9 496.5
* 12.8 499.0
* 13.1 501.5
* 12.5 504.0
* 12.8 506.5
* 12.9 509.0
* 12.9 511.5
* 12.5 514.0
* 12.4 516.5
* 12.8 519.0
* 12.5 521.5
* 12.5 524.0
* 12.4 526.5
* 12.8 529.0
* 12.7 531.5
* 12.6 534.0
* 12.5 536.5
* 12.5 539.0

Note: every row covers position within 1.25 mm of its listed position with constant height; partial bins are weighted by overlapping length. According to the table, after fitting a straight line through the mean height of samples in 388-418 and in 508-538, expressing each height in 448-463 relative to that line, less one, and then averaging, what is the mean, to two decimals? -0.03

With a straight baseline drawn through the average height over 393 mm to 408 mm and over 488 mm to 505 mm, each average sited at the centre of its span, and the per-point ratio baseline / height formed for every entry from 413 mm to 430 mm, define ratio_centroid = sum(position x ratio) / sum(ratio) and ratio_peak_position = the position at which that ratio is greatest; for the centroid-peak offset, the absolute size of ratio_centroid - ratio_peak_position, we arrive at 4.7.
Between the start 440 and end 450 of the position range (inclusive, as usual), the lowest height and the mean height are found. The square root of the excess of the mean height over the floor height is 0.32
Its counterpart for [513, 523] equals 0.39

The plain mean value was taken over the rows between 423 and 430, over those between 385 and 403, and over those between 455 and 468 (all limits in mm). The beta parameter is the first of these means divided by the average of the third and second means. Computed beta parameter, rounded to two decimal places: 0.85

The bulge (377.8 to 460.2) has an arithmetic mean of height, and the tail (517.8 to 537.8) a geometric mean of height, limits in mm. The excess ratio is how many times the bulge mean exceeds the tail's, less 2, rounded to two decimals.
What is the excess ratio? -0.98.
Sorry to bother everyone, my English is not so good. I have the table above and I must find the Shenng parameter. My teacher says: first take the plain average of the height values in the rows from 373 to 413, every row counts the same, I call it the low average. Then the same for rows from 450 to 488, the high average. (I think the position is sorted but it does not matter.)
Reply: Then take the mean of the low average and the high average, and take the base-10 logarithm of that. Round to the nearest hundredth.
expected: 1.12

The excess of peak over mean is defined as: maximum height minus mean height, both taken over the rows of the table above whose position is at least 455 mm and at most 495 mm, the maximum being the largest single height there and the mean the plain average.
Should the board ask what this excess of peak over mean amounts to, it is 0.51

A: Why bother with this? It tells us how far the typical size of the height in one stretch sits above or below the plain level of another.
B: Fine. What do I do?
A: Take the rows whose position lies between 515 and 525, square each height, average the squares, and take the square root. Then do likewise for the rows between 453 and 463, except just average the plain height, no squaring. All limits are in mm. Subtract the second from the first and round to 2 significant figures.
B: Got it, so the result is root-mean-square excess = 0.13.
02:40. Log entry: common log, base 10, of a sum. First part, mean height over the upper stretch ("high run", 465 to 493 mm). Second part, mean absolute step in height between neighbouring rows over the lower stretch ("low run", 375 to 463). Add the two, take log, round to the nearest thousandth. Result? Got 1.102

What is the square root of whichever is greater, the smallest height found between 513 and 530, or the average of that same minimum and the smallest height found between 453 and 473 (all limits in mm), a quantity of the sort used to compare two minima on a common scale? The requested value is 3.52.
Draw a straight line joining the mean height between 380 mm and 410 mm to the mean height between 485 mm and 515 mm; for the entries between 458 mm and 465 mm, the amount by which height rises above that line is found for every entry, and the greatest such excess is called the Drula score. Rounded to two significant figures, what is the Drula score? -0.66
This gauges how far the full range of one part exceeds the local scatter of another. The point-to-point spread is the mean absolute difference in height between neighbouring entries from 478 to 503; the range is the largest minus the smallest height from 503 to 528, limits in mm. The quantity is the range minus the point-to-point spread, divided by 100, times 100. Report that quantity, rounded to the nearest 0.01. 0.22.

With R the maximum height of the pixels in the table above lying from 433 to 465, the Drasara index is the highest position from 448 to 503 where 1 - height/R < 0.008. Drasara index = 501.5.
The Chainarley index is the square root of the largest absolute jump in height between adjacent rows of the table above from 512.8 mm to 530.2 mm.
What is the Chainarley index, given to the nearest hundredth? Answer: 0.63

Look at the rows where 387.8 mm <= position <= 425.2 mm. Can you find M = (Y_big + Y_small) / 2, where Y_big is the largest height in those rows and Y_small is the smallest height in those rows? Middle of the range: 13.1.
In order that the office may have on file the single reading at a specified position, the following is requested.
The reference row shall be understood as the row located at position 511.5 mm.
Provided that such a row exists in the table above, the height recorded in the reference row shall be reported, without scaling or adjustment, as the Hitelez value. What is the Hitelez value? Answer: 12.9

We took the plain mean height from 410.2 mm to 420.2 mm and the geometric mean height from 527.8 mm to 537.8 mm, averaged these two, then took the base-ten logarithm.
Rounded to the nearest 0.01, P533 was 1.10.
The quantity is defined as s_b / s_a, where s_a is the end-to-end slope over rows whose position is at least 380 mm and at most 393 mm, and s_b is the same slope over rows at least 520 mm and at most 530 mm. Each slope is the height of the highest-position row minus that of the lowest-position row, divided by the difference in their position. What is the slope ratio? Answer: -0.6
